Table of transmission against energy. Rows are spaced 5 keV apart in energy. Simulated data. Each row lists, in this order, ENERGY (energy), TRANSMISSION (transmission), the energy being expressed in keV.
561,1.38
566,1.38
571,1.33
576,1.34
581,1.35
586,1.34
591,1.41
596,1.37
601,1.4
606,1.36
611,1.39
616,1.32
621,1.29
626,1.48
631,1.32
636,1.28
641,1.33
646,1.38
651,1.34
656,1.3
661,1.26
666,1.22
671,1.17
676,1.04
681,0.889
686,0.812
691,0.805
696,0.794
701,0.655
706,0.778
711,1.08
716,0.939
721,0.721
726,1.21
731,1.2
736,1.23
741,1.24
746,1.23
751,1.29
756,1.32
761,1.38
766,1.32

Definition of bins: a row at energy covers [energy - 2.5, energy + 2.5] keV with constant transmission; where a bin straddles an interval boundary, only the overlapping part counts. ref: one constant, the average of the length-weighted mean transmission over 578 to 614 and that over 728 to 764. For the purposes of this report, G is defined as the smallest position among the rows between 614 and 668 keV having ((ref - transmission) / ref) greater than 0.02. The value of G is 621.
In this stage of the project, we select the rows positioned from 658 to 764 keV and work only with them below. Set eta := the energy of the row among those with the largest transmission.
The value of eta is 761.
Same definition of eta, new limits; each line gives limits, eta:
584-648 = 626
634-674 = 646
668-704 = 671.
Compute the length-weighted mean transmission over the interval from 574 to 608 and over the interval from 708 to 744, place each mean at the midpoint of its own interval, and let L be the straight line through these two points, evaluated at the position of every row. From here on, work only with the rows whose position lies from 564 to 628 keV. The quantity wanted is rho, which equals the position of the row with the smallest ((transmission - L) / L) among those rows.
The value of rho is 571 keV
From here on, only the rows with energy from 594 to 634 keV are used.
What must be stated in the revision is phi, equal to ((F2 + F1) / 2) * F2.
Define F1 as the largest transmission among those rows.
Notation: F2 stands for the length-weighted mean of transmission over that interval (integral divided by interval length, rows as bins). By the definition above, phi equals 1.94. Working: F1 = 1.48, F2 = 1.37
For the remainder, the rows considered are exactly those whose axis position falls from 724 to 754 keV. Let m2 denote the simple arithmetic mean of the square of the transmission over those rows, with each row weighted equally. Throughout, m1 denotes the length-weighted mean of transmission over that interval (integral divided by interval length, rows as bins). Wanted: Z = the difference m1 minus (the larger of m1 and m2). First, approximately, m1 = 1.24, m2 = 1.5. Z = -0.3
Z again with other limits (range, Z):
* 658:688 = -0.1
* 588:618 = -0.5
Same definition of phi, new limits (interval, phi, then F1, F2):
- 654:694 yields 1.24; 1.3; 1.06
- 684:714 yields 0.78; 1.08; 0.82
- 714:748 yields 1.31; 1.24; 1.11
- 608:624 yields 1.83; 1.39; 1.34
